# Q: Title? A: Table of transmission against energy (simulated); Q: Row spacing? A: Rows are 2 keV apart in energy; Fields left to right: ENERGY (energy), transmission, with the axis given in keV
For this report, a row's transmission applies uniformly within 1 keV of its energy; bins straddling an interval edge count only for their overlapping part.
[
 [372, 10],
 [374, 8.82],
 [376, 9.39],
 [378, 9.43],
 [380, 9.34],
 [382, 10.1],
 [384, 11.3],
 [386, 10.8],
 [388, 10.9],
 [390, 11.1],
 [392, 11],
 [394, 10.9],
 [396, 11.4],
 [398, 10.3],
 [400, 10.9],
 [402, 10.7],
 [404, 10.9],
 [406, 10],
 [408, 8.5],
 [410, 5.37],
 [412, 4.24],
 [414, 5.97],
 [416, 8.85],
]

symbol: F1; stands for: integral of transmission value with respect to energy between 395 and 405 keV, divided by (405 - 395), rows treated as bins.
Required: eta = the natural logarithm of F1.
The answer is 2.38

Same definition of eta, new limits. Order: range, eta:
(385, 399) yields 2.39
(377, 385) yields 2.31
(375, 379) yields 2.24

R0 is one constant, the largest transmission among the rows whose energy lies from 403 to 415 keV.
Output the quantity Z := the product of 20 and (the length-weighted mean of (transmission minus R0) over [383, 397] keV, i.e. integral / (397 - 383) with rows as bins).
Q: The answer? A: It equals 3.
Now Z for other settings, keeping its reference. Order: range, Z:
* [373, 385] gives -23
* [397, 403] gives -5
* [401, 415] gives -59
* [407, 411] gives -79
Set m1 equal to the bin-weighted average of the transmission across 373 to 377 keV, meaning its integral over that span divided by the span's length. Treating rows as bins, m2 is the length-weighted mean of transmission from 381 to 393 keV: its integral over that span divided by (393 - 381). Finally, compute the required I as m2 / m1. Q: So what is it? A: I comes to 1.2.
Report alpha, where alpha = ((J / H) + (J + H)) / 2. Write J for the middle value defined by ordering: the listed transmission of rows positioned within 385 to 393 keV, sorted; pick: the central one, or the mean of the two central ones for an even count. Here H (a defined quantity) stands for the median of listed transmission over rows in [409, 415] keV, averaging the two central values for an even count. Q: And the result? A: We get 9.2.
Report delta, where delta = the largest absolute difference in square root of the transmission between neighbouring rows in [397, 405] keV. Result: 0.09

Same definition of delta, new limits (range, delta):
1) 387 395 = 0.03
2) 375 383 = 0.12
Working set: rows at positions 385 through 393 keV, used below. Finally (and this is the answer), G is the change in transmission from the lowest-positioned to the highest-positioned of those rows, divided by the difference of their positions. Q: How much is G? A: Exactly 0.0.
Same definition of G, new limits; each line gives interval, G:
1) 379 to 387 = 0.2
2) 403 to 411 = -0.9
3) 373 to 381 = 0.1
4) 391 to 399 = -0.1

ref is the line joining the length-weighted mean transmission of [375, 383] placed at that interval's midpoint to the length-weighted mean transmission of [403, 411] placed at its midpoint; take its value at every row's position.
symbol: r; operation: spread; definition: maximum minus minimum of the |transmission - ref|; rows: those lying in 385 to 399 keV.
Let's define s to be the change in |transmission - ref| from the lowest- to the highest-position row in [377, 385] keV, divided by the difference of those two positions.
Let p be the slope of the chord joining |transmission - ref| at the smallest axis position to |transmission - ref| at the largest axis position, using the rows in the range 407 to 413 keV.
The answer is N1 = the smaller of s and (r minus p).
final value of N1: 0.00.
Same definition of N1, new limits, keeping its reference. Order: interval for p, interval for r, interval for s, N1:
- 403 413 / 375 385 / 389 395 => -0.02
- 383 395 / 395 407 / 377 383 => 0.12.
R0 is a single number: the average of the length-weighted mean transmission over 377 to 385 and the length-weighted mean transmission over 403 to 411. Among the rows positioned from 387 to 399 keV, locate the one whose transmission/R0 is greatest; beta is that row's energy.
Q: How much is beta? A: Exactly 396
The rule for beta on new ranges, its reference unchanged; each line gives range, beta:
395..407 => 396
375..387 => 384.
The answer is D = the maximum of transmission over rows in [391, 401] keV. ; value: 11.4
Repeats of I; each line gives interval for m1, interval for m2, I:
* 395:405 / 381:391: 1.0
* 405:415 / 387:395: 1.6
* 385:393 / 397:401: 1.0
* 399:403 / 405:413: 0.7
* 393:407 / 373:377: 0.8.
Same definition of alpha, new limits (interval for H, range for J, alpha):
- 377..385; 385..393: 10.9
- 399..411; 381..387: 11.1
